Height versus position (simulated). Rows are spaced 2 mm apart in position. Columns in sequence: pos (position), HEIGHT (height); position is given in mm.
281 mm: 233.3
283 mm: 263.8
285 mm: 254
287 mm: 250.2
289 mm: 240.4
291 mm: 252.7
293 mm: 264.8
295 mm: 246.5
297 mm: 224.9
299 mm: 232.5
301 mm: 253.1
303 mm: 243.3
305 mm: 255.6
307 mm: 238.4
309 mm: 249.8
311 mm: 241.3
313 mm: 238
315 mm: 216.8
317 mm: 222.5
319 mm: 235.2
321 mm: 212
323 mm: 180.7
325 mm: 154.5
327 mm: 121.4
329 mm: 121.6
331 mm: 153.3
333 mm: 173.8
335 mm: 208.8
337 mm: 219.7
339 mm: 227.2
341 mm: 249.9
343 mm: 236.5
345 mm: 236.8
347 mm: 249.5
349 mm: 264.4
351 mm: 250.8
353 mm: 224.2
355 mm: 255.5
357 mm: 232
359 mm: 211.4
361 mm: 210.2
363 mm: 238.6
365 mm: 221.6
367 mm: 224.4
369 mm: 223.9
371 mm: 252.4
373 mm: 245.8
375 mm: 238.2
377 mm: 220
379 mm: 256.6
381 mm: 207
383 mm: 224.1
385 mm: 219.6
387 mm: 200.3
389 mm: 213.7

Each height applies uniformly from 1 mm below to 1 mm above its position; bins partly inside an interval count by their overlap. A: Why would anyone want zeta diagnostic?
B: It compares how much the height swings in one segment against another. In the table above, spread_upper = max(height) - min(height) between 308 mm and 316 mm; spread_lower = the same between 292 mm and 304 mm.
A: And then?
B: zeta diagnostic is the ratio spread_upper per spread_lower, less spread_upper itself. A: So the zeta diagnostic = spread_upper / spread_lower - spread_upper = -32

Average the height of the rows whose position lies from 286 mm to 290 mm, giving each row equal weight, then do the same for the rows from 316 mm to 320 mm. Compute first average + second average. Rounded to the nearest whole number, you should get 474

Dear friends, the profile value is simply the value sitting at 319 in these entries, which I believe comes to 235.2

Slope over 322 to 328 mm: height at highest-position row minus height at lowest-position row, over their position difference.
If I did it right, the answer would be -15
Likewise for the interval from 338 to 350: 4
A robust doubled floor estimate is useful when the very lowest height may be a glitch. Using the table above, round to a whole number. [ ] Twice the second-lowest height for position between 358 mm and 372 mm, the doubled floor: 423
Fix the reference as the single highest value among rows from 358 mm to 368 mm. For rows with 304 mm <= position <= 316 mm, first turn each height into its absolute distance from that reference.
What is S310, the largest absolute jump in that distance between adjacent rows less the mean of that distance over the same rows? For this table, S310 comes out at 12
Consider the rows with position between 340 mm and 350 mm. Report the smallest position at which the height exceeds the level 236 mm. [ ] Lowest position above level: 341 mm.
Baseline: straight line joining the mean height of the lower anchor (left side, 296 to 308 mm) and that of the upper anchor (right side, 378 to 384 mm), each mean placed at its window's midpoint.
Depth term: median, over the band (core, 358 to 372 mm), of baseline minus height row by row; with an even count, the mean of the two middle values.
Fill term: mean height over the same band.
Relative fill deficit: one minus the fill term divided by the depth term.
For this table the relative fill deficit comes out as -31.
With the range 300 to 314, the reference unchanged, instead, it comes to 115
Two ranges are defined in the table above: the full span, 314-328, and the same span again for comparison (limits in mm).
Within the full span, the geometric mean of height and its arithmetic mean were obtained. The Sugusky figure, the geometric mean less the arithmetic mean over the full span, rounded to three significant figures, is -4.36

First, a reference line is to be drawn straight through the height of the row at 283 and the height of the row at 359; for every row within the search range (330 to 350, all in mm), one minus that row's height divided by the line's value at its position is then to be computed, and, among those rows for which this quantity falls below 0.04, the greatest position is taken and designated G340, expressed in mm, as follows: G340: 349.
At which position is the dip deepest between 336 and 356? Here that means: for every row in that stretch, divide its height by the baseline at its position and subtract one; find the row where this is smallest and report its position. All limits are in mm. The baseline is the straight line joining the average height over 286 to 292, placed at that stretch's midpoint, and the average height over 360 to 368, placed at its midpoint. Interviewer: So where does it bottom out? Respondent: 337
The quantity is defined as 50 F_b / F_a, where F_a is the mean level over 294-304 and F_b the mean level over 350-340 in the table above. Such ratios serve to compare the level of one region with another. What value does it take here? 52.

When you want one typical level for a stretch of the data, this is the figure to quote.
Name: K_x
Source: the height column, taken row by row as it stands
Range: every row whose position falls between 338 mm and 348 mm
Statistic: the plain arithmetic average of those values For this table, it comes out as 240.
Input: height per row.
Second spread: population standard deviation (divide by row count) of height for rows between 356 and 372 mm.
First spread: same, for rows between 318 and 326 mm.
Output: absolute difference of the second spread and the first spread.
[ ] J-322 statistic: 17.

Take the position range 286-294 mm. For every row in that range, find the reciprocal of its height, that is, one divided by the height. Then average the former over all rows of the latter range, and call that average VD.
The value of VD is 0.0040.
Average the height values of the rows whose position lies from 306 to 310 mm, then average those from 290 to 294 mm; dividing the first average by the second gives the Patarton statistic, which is 0.94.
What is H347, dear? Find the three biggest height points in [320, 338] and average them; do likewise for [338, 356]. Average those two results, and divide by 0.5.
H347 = 470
